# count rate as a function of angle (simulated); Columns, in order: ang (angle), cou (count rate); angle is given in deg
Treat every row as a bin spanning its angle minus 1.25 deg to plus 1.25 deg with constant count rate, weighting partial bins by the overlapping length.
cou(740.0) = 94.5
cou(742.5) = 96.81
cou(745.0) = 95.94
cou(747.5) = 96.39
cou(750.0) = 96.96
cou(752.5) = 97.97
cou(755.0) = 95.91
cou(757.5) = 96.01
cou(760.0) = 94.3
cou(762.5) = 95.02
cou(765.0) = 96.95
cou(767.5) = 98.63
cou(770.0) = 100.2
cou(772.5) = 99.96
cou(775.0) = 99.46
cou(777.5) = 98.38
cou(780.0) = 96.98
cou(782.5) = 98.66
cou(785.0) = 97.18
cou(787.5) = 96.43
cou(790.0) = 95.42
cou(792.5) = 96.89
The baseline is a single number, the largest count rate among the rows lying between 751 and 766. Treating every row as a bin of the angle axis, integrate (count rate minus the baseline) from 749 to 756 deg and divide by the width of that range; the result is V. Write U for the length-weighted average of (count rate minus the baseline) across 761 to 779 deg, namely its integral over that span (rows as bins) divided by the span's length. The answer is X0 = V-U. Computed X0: -1.3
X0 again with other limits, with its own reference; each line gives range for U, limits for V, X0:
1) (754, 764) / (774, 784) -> 3.0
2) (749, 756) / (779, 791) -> 0.0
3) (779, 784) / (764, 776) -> 1.2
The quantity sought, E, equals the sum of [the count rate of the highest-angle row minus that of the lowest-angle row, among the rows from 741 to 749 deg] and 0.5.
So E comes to 0.1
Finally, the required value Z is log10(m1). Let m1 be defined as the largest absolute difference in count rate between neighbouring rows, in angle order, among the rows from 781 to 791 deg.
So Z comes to 0.17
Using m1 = 1.5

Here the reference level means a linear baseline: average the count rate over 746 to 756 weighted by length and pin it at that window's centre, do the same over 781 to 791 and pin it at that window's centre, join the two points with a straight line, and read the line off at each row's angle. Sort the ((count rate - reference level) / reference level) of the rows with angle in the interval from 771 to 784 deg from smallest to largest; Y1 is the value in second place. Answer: 0.015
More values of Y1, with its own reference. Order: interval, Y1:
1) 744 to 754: -0.004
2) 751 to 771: -0.019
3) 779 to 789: 0.000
